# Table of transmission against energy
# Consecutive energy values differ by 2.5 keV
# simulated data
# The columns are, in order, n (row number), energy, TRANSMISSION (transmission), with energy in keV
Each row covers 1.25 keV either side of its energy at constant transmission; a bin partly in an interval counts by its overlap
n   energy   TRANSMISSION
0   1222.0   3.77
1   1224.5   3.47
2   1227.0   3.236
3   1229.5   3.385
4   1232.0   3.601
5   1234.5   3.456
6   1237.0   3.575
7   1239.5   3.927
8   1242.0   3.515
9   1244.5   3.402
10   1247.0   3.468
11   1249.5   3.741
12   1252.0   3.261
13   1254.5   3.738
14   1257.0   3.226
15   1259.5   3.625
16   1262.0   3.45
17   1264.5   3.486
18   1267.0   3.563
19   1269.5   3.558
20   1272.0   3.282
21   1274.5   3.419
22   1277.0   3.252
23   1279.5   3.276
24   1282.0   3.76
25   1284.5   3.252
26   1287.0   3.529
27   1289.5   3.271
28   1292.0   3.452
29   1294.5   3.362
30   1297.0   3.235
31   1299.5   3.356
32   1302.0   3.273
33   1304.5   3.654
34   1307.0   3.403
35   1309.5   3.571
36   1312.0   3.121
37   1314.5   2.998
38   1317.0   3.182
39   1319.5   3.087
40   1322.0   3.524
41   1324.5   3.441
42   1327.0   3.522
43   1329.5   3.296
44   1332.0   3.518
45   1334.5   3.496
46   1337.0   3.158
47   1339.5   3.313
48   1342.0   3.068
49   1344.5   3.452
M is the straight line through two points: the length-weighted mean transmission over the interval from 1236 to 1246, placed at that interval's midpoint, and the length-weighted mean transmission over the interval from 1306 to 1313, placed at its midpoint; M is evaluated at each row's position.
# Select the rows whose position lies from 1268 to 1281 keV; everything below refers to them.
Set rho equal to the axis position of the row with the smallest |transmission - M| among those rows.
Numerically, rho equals 1269.5 keV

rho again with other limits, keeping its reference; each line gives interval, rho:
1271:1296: 1292.0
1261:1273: 1264.5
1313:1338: 1329.5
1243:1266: 1264.5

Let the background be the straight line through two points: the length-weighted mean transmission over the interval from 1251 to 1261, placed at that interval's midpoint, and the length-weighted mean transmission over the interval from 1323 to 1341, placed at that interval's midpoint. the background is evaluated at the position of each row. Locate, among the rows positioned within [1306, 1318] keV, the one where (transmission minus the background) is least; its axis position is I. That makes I 1314.5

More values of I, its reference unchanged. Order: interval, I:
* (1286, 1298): 1297.0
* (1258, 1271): 1262.0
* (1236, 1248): 1244.5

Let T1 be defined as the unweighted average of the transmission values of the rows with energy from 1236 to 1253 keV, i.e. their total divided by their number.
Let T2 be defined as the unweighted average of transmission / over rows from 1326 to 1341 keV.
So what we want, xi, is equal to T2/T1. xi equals 0.95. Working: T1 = 3.56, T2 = 3.38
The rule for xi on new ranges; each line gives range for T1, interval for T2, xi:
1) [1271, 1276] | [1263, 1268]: 1.05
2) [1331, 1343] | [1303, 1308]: 1.07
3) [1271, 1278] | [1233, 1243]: 1.09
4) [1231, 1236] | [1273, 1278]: 0.95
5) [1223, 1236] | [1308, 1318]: 0.94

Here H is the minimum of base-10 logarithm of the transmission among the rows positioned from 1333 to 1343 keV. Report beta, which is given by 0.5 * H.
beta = 0.243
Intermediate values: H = 0.487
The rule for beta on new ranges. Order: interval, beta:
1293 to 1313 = 0.247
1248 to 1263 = 0.254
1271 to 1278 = 0.256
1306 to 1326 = 0.238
